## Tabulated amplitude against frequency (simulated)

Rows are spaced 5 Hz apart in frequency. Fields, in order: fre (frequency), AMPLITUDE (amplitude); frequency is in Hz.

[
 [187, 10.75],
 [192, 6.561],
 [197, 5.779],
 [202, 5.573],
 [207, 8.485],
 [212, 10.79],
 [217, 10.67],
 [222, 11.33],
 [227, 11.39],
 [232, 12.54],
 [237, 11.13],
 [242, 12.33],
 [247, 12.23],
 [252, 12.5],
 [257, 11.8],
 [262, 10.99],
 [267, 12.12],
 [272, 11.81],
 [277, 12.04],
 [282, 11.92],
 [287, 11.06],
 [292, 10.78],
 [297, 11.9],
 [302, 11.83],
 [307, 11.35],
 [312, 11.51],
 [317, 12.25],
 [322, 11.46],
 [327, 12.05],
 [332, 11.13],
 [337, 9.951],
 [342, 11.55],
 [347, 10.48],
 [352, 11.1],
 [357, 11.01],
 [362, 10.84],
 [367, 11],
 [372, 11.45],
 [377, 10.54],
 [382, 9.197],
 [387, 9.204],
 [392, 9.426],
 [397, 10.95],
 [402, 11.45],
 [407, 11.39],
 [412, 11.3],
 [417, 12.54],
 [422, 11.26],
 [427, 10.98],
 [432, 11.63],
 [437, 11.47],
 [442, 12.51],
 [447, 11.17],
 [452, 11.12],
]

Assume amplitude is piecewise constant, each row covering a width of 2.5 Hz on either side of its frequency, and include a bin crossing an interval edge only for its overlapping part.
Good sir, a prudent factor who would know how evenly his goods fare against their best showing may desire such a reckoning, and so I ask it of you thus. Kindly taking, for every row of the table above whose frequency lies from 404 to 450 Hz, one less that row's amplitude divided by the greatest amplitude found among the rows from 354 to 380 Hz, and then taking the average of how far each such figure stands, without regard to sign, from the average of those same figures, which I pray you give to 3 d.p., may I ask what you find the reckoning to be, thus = 0.037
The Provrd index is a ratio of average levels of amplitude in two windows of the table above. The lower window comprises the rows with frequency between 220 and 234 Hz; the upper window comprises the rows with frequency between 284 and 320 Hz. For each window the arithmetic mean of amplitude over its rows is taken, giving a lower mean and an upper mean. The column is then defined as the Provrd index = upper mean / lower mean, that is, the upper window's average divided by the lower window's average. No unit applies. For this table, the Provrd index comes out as 0.98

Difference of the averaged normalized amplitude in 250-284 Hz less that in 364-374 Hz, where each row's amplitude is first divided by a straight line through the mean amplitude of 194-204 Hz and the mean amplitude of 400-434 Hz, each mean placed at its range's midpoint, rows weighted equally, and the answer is 0.49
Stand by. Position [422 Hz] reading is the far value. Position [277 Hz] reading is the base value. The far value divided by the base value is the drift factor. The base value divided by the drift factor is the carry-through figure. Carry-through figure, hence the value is 12.9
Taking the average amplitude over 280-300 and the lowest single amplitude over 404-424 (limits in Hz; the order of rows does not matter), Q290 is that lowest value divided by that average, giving 0.99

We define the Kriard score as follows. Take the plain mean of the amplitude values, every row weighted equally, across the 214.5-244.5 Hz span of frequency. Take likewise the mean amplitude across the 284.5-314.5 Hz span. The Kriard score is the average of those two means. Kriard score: 11.5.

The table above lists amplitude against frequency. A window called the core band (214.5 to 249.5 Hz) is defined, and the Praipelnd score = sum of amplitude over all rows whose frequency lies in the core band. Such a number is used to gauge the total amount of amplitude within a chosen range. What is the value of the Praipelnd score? 81.6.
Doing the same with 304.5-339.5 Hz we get 79.7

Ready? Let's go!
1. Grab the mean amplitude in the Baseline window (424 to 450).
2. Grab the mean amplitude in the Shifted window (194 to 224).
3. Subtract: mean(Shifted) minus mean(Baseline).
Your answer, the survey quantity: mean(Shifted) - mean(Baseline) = -2.8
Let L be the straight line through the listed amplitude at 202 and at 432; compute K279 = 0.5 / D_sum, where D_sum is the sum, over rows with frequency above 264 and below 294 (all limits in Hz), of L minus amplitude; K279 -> -0.021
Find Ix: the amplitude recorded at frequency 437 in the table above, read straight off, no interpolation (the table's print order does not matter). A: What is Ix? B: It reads 11.47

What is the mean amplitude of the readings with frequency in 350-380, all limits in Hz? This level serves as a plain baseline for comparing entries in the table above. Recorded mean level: 11.0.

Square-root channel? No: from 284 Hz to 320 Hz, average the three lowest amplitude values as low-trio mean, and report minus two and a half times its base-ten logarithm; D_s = -2.61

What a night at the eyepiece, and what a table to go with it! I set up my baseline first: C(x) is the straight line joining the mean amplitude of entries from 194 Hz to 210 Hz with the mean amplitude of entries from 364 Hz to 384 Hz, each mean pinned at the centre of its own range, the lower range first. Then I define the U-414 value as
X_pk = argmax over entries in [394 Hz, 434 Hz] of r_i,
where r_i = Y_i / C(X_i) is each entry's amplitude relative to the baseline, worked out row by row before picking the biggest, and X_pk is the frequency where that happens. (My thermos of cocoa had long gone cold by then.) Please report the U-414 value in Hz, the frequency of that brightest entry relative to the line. 417 Hz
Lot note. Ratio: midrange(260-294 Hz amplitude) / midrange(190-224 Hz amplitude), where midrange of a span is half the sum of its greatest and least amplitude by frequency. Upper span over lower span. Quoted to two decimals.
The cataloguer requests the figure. 1.35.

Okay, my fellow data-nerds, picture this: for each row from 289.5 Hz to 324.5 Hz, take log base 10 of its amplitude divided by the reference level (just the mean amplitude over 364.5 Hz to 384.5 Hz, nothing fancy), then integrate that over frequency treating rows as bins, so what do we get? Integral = 1.4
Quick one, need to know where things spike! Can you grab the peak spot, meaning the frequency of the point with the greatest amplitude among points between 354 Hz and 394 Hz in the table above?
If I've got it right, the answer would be 372 Hz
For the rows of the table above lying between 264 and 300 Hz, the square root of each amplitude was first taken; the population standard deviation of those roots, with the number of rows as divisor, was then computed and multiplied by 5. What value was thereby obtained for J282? 0.36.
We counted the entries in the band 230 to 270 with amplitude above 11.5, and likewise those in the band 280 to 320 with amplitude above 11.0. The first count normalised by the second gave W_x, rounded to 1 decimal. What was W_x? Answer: 0.9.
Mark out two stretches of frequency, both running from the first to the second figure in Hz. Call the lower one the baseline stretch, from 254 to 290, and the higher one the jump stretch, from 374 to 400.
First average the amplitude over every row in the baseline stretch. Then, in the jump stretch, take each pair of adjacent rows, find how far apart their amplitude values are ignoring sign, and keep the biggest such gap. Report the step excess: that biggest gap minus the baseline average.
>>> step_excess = -10.2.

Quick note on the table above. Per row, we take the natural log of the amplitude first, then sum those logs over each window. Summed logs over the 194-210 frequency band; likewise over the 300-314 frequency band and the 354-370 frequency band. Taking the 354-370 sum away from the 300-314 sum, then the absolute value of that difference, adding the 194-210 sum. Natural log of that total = 1.75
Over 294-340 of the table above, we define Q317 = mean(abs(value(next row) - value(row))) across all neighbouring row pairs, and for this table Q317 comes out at 0.62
